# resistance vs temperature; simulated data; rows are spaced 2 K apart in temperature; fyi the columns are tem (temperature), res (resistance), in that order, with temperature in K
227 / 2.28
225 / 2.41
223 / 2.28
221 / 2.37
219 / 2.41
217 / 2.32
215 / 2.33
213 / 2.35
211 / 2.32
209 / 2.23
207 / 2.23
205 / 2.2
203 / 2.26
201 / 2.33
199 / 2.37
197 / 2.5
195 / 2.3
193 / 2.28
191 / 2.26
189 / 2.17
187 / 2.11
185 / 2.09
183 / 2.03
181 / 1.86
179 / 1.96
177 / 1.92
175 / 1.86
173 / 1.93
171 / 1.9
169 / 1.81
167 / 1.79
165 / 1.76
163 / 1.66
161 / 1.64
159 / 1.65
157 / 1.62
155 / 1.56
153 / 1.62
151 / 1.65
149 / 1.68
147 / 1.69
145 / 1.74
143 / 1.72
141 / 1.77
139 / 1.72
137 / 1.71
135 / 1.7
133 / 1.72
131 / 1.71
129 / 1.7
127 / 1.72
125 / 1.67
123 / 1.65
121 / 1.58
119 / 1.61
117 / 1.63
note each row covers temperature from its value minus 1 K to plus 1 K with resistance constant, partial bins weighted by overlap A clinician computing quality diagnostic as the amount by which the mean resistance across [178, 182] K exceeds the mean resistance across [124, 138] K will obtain 0.206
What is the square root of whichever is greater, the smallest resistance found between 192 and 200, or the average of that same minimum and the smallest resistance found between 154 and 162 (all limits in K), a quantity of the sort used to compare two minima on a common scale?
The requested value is 1.510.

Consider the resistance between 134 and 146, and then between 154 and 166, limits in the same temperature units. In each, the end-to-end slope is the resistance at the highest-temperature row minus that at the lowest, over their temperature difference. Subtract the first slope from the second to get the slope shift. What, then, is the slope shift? 0.016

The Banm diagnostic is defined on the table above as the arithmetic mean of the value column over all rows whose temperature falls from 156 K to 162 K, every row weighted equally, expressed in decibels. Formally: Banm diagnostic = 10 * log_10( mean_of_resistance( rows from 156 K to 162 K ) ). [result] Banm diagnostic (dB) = 2.1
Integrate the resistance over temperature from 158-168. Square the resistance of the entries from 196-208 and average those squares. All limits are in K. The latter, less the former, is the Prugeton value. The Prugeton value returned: -12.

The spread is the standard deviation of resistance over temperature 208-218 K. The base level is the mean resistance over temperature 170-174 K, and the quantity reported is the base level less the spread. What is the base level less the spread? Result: 1.87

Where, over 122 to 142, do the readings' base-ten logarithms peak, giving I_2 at 141 K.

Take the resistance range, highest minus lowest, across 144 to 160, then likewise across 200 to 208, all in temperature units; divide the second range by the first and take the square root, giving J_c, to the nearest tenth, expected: 0.8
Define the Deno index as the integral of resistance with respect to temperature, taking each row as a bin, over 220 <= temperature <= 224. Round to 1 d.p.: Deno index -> 9.3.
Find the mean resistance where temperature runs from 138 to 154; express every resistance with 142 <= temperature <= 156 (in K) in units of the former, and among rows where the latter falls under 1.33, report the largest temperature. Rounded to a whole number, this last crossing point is 155 K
